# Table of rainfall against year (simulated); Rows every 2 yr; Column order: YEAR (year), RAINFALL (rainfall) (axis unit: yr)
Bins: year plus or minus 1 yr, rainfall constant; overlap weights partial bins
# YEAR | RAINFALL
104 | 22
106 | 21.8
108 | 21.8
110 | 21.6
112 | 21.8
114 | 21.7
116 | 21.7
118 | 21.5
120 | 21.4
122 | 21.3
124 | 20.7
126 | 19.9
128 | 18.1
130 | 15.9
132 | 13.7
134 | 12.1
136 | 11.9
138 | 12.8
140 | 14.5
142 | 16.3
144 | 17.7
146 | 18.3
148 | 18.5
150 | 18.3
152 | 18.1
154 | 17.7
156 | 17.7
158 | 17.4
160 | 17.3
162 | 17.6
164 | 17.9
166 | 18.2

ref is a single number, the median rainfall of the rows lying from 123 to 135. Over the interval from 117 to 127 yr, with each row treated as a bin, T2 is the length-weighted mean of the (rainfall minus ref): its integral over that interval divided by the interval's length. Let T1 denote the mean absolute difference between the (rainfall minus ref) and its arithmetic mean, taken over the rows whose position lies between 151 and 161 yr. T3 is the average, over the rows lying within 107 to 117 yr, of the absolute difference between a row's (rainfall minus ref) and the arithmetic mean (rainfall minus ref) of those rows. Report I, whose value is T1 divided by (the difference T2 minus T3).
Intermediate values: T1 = 0.232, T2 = 4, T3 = 0.06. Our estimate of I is 0.1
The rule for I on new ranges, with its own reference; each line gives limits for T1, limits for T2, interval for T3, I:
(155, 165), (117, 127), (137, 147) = 0.1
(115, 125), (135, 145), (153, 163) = -0.1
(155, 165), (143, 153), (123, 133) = -0.2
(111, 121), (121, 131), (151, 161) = 0.1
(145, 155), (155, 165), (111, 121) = 0.5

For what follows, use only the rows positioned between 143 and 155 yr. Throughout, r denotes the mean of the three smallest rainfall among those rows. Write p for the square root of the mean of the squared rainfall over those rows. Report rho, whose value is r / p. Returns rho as 0.99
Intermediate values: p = 18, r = 18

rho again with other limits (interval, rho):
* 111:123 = 0.99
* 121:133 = 0.86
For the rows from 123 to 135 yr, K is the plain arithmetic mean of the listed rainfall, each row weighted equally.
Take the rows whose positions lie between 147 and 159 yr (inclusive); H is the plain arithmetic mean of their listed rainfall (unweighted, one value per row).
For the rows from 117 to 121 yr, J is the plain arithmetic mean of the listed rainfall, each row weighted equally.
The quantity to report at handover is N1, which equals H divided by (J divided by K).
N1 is 14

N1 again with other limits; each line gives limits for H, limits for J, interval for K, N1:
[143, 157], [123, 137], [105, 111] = 24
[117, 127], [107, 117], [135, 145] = 14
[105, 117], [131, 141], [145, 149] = 31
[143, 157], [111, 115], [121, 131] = 16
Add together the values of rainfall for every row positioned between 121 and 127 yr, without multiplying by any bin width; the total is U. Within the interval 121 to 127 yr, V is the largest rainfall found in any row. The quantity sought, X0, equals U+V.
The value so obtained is 83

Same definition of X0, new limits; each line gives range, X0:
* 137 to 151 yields 135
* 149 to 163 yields 142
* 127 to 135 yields 78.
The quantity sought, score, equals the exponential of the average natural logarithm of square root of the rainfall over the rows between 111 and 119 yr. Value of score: 4.66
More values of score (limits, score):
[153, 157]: 4.21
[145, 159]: 4.24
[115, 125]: 4.62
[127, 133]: 3.97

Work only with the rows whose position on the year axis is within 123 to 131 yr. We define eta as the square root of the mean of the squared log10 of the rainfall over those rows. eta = 1.27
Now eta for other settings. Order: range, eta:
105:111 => 1.34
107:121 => 1.34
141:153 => 1.25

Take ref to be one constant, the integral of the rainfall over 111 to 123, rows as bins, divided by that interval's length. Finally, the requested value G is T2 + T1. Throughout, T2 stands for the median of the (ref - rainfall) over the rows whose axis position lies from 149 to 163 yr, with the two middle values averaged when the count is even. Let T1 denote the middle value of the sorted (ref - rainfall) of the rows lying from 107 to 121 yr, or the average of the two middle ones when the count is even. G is 3.7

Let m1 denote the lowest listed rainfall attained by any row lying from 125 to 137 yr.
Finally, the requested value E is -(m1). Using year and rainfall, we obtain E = -12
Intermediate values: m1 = 11.9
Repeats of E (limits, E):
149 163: -17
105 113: -22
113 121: -21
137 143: -13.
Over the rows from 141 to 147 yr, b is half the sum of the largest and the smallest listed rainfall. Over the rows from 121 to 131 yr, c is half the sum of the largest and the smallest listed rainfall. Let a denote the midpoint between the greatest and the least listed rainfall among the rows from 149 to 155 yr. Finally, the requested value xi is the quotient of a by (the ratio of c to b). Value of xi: 16.7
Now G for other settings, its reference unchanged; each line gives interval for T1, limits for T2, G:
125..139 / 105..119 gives 7.7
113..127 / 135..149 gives 5.4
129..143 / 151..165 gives 11.7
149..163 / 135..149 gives 9.1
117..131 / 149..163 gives 4.7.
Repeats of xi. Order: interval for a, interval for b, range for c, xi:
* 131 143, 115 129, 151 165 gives 15.9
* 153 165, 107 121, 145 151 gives 20.7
